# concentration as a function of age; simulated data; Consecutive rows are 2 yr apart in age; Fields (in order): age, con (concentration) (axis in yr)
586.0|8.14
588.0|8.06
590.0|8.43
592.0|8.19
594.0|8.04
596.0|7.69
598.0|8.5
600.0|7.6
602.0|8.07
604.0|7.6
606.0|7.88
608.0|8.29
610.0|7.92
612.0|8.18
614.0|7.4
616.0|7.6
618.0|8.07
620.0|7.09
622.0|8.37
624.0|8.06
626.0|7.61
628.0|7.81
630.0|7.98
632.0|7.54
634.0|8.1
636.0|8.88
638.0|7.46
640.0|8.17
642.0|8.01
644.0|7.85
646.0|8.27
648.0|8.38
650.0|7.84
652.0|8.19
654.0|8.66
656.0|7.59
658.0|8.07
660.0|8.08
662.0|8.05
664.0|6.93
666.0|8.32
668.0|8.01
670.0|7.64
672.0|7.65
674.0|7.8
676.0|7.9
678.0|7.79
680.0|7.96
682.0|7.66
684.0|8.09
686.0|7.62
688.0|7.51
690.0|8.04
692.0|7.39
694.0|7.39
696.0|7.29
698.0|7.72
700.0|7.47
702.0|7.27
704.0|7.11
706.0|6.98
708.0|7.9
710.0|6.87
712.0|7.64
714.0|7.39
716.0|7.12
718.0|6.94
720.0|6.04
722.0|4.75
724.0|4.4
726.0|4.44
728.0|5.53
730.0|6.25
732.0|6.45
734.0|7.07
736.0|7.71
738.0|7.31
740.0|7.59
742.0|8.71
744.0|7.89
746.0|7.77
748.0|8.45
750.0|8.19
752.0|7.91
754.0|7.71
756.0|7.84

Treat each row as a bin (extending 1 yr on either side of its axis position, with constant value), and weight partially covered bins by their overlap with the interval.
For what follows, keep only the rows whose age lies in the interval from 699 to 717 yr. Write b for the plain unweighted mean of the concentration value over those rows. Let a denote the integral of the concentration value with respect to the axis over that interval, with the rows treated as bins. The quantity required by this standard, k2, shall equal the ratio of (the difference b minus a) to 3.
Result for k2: -41.4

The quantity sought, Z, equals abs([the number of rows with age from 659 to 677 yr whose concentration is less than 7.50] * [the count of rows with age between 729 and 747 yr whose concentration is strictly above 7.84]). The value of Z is 2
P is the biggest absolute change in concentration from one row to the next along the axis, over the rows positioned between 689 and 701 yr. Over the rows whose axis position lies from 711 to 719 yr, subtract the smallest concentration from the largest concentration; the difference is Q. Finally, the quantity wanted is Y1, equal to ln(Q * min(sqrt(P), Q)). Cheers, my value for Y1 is -0.7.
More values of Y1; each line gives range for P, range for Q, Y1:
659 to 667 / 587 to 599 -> -0.4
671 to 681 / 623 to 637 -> -0.6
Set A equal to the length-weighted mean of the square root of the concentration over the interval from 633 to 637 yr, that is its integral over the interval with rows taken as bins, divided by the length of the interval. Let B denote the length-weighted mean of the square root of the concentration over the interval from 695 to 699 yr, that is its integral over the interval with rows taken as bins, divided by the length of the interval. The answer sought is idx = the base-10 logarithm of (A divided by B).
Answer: 0.03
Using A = 2.91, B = 2.74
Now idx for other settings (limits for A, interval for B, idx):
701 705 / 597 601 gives -0.02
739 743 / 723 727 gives 0.13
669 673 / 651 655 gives -0.02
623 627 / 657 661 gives -0.01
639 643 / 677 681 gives 0.01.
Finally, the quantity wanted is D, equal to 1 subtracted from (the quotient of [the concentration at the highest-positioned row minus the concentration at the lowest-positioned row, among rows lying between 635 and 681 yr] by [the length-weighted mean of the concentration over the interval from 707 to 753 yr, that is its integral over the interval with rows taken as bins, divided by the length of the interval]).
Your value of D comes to -1.13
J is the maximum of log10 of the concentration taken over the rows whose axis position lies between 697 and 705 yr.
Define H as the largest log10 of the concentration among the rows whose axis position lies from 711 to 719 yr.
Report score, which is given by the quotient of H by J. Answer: 0.99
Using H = 0.88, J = 0.888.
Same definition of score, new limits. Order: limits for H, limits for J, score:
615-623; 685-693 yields 1.02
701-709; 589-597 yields 0.97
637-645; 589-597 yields 0.99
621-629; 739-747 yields 0.98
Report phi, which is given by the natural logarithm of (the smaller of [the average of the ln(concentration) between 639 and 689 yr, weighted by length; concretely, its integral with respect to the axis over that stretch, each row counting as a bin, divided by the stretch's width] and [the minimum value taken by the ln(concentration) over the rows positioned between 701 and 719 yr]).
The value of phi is 0.66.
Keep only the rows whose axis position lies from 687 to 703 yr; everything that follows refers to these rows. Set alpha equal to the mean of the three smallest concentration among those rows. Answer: 7.32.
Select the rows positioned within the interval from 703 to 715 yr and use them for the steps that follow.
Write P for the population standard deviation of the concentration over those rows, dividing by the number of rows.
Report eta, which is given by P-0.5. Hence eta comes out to -0.13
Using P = 0.37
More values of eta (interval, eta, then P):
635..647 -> -0.07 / 0.43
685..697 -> -0.25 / 0.25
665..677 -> -0.27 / 0.23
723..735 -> 0.50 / 1.00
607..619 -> -0.18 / 0.32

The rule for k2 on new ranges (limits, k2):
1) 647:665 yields -45.2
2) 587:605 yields -45.4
